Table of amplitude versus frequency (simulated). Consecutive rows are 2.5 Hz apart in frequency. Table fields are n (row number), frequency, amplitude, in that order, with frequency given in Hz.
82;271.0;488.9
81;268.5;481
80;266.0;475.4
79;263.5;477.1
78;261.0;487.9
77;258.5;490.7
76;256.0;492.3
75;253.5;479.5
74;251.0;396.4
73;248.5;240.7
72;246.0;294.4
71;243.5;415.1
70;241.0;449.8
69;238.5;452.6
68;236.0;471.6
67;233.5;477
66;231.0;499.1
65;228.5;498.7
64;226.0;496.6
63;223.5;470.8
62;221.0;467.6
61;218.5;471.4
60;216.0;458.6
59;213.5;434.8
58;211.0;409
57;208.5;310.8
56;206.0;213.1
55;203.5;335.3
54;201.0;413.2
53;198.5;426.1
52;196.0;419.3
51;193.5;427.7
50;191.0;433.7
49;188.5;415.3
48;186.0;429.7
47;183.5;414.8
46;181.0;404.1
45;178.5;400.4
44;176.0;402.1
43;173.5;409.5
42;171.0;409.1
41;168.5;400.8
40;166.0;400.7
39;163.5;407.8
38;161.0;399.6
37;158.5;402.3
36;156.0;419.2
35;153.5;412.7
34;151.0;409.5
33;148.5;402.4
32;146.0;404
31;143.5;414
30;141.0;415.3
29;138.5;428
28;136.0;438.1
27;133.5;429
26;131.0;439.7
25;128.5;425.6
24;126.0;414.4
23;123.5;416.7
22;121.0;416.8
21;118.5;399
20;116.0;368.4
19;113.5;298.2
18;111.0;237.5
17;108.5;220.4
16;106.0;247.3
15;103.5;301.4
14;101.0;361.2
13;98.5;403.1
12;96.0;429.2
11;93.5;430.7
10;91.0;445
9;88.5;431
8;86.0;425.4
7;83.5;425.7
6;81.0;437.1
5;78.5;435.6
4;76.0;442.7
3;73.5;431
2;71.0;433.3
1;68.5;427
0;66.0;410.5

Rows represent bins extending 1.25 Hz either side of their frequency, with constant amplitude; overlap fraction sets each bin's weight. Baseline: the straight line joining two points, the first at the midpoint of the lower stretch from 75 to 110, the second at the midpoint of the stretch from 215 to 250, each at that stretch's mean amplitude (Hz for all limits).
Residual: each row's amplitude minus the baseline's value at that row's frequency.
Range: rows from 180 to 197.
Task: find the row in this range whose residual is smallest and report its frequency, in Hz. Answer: 181.0 Hz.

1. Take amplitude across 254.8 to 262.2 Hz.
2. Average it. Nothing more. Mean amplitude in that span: 490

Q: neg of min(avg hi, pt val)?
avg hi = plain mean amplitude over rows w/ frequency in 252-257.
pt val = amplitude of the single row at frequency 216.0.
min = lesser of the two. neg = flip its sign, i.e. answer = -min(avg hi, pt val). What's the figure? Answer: -459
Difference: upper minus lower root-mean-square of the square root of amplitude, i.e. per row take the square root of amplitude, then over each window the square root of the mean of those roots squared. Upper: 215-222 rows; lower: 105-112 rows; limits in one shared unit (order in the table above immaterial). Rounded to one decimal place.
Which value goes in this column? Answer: 6.3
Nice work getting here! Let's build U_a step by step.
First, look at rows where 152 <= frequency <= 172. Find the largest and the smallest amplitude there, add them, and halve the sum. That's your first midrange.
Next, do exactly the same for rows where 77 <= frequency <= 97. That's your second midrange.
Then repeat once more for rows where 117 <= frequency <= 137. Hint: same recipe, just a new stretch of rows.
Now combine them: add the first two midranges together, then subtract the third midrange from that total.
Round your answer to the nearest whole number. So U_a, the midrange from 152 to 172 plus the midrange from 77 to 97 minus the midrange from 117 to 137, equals 425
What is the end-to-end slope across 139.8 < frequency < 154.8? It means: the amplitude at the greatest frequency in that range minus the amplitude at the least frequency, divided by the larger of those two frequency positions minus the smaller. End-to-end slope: -0.2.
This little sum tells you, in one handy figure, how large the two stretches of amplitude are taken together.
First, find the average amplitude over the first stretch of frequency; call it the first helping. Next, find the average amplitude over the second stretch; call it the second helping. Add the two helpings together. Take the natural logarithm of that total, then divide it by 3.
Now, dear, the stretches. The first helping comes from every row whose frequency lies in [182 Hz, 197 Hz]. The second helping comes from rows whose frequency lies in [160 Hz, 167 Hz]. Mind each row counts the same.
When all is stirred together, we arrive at 2.24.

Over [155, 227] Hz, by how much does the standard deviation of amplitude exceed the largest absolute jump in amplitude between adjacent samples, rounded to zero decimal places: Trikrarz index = -70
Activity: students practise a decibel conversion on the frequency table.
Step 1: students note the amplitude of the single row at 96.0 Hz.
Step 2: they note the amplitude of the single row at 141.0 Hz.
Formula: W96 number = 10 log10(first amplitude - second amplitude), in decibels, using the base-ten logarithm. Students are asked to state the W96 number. 11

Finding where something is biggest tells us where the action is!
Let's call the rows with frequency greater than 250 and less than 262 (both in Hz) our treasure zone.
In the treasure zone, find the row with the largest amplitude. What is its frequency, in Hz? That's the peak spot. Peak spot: 256.0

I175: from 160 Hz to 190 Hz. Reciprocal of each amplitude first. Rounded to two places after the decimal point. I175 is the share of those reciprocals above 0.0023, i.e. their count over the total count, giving 1.00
